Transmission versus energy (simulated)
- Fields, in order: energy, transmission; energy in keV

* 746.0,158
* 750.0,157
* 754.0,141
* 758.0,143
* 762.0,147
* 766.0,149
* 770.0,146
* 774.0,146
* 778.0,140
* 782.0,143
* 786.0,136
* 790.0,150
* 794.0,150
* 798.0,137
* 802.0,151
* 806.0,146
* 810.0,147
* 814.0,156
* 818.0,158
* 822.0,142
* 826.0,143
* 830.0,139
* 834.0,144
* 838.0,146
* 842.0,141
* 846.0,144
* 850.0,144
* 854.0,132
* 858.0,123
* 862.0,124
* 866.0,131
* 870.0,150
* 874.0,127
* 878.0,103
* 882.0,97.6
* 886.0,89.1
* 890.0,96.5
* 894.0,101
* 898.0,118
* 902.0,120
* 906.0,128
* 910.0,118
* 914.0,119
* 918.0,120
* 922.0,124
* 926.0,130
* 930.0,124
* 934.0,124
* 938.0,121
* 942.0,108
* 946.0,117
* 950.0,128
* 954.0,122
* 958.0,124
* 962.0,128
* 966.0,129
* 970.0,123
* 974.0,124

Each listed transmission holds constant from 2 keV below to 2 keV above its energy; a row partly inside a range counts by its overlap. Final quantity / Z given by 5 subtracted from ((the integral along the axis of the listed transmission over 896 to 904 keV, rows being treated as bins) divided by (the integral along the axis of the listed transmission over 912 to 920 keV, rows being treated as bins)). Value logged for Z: -4.00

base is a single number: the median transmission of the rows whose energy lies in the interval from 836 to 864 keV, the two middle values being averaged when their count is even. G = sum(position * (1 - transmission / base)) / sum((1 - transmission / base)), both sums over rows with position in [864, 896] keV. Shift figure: 885.1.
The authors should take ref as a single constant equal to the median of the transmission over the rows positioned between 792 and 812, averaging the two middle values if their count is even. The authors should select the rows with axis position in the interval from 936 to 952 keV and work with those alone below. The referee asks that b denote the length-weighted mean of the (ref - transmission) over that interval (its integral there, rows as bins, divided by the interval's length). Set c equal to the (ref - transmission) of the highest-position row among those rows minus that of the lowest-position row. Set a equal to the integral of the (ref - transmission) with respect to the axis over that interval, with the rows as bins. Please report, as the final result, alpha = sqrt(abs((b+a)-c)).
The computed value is 22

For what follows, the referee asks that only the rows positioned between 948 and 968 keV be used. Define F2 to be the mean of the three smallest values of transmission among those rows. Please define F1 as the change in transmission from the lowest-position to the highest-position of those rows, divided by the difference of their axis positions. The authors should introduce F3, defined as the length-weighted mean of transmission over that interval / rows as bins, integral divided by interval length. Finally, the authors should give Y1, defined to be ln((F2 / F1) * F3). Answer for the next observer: 12.4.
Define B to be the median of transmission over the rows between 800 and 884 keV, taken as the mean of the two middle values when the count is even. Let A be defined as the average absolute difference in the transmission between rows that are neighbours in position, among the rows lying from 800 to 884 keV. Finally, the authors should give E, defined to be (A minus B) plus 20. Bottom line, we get -115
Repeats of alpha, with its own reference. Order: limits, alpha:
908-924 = 21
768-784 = 7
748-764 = 3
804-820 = 8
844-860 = 13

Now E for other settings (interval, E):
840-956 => -95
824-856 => -119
